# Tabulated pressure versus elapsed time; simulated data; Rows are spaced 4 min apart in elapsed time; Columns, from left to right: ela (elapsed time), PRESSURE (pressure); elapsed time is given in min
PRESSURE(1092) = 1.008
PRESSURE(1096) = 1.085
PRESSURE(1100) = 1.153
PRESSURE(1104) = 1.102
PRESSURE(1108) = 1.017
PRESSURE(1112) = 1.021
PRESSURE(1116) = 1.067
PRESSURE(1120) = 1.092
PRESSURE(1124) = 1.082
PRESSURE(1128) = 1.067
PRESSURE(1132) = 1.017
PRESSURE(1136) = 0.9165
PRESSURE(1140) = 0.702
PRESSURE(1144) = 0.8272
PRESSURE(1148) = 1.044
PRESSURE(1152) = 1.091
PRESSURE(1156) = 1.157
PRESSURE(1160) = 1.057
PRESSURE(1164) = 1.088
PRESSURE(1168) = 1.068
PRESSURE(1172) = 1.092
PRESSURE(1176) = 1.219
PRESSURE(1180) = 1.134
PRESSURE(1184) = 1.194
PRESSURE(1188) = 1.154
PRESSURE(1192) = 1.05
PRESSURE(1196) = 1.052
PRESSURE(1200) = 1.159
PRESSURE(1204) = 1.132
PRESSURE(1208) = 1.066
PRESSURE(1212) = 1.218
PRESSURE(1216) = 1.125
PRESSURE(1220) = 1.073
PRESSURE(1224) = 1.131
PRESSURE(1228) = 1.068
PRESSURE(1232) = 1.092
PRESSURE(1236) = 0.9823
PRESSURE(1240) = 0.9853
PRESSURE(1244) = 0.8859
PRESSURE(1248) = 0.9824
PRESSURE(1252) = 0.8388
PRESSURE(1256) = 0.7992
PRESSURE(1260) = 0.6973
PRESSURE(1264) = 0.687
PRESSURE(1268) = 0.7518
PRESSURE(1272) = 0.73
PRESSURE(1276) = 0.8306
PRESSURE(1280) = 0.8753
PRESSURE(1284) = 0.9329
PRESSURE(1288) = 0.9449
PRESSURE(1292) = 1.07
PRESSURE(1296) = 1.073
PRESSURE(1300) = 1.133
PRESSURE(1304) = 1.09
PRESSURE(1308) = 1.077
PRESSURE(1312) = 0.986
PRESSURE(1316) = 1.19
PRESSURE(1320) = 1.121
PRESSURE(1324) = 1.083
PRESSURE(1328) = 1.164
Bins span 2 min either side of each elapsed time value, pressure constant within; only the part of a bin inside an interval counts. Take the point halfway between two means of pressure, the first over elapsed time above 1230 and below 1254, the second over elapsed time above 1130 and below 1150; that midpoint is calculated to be 0.93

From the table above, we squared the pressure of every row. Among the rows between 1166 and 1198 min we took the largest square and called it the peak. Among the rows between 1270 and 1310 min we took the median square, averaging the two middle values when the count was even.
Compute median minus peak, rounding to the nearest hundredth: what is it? -0.47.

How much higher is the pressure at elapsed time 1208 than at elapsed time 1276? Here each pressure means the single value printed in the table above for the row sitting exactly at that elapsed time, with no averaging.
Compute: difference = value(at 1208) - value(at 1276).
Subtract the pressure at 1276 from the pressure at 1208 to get 0.24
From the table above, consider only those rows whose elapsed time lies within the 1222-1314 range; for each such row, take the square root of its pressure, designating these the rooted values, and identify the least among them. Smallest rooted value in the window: 0.829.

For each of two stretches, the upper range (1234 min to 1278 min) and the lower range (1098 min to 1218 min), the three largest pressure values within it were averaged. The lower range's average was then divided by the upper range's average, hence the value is 1.23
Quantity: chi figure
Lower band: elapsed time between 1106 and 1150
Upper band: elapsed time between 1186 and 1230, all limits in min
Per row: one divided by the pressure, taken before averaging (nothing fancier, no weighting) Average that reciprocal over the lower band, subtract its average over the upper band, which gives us 0.13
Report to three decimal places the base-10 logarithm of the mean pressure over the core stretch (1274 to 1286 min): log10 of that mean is -0.056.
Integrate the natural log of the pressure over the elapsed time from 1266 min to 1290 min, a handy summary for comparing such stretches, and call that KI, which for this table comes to -4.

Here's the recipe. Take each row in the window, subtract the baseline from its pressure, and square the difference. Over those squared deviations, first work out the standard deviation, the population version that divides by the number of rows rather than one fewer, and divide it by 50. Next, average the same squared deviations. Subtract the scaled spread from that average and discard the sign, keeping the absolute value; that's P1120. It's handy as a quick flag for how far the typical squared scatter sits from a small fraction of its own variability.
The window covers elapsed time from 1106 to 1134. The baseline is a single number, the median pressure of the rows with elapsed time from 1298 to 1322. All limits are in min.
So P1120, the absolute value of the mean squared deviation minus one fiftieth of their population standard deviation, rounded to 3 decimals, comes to 0.004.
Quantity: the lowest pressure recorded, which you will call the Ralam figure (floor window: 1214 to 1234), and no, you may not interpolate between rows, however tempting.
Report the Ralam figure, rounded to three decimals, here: 1.068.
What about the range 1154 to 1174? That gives 1.057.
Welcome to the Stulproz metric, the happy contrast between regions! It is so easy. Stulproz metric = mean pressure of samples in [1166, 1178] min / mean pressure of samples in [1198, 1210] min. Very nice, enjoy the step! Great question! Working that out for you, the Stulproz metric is 1.01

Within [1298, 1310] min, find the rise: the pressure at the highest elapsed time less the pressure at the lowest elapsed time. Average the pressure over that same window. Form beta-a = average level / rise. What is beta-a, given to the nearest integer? -20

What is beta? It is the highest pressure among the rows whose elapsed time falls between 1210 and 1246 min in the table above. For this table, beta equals 1.218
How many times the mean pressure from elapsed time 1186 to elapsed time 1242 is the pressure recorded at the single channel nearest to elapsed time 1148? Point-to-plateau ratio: 0.96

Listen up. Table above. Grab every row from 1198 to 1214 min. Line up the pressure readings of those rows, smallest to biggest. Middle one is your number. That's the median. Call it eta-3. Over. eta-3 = 1.15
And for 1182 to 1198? 1.10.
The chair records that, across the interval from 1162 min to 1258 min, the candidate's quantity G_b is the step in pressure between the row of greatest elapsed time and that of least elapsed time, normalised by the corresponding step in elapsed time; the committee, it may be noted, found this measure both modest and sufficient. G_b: -0.003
